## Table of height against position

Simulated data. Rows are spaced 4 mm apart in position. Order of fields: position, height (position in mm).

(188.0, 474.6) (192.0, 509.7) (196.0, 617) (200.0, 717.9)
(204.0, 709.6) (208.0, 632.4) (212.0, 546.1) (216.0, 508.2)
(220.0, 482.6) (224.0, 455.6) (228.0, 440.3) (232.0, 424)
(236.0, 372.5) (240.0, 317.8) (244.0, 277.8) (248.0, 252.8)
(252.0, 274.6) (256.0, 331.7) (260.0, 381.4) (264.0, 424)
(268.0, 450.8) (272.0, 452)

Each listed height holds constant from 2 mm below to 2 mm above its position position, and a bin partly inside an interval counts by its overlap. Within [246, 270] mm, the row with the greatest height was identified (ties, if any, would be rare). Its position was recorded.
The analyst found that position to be 268.0 mm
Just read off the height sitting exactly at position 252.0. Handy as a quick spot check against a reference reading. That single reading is 274.6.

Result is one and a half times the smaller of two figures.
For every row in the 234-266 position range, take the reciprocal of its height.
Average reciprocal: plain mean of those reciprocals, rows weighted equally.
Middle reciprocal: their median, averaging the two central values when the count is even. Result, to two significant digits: 0.0046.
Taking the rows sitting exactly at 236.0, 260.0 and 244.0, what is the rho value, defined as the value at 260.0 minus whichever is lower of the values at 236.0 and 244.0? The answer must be 104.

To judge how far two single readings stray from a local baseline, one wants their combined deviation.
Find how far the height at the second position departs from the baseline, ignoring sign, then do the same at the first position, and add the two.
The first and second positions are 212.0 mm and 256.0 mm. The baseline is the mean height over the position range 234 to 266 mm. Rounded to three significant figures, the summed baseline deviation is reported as 220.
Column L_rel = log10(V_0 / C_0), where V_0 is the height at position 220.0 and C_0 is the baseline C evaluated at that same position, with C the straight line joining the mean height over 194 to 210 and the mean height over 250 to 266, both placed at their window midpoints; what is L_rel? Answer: -0.070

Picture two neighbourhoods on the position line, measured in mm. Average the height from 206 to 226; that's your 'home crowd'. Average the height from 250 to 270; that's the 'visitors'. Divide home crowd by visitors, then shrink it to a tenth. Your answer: 0.14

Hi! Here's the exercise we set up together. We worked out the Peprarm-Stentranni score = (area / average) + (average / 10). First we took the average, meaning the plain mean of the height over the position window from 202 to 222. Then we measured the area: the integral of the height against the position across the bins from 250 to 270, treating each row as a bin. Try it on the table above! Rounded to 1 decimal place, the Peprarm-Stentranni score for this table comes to 70.5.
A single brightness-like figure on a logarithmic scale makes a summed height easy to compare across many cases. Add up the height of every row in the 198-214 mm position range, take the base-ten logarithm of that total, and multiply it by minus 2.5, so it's -8.54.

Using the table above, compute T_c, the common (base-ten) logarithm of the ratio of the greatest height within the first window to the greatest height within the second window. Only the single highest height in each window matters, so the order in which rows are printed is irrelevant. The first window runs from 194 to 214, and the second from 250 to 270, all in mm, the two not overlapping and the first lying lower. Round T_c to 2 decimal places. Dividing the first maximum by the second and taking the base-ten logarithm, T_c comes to 0.20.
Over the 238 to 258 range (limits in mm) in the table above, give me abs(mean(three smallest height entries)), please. 268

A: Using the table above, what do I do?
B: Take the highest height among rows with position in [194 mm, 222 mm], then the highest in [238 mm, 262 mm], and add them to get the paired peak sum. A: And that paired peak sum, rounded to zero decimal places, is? 1099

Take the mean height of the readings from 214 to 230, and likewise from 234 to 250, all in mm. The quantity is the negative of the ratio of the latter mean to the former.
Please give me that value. -0.65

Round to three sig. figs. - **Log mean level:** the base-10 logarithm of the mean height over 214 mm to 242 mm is 2.63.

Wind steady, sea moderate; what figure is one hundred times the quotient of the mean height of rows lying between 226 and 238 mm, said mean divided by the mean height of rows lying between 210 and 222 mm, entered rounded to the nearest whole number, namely 80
